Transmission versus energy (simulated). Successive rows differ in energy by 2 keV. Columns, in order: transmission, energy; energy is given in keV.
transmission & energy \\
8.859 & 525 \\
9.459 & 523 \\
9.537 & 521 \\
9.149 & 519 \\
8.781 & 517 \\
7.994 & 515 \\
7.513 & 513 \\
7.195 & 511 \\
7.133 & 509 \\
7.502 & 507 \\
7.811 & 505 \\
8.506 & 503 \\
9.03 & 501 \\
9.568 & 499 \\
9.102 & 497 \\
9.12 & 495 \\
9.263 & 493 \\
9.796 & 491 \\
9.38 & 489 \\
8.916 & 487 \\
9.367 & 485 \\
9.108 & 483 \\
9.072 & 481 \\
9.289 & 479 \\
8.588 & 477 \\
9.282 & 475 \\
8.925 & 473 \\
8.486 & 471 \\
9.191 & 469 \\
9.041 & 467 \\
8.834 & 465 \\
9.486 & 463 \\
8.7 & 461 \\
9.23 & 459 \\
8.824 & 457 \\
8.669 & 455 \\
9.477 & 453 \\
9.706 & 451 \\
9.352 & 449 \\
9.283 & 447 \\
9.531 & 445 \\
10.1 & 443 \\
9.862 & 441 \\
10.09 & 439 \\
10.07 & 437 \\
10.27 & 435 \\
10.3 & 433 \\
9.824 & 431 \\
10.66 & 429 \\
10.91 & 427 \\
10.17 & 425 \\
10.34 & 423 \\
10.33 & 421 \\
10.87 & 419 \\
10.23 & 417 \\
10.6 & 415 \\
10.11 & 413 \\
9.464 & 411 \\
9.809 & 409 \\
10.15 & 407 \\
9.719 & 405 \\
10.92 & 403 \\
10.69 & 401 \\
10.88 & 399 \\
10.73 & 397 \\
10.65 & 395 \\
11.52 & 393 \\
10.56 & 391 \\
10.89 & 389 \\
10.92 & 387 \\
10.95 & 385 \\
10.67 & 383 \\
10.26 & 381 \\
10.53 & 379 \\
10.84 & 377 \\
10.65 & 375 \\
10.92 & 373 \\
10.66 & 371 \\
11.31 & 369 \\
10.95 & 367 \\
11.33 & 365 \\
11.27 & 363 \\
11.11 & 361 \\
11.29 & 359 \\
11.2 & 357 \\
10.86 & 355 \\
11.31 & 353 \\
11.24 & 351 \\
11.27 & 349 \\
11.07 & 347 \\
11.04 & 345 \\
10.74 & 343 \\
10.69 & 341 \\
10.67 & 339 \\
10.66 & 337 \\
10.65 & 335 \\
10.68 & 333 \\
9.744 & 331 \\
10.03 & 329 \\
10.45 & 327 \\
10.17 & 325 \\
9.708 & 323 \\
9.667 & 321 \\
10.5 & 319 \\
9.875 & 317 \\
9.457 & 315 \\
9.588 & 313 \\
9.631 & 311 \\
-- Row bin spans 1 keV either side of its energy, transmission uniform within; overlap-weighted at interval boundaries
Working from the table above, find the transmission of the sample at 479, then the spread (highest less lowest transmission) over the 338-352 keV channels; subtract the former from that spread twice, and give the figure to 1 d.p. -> -18.0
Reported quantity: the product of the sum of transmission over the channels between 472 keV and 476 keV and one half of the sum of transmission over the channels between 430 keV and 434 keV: 183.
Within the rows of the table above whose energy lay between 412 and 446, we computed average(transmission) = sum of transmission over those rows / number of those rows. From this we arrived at 10.25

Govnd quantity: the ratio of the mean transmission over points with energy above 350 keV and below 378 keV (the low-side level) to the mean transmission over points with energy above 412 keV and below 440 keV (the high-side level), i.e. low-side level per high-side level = 1.07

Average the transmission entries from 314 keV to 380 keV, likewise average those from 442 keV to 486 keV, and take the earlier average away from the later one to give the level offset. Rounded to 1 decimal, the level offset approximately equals -1.5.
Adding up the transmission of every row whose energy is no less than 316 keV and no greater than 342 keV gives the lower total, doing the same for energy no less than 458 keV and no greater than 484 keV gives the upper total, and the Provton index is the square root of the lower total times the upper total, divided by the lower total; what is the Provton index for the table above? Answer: 0.94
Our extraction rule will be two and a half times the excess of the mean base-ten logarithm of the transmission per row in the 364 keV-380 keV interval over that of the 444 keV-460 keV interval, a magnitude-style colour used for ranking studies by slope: 0.18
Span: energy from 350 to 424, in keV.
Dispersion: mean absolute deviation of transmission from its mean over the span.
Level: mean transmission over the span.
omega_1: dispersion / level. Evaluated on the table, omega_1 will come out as 0.035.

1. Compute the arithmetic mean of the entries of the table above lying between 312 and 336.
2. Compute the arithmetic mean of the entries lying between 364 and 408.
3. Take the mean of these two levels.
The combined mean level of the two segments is 10.4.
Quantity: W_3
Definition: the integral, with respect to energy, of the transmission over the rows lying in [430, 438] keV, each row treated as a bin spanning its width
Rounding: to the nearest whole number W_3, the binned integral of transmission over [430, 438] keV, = 81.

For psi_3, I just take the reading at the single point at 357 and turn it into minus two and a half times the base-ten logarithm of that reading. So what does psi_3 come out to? -2.62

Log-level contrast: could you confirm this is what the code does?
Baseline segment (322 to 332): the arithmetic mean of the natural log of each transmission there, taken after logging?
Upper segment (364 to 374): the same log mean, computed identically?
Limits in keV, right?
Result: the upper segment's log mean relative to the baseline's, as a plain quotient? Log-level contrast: 1.04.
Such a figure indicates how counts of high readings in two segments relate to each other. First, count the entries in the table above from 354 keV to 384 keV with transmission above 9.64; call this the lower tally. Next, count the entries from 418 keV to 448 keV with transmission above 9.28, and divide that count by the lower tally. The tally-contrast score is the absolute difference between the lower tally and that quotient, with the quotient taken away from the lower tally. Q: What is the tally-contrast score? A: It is 14.0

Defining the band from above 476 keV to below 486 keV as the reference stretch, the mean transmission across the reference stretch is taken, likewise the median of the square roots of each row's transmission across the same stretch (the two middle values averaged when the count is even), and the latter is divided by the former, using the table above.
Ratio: 0.332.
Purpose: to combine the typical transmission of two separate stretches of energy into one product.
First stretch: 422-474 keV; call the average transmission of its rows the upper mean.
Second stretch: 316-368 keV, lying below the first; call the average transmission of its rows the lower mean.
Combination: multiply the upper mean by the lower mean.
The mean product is 103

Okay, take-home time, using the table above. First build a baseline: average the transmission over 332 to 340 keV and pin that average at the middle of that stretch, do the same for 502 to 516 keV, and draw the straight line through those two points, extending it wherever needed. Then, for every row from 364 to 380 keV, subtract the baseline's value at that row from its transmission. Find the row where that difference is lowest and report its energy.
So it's 371 keV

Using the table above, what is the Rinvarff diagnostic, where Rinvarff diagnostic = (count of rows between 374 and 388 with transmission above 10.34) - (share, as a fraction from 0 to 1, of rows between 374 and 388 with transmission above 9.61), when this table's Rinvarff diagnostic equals 5.0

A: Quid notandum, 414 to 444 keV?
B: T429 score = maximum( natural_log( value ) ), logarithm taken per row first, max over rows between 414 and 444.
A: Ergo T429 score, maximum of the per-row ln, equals 2.39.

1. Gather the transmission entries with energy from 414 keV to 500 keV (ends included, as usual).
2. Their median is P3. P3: 9.4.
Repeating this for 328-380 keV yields 10.9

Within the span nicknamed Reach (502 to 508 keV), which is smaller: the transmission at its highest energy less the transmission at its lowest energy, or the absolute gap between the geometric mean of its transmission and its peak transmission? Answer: -1.00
